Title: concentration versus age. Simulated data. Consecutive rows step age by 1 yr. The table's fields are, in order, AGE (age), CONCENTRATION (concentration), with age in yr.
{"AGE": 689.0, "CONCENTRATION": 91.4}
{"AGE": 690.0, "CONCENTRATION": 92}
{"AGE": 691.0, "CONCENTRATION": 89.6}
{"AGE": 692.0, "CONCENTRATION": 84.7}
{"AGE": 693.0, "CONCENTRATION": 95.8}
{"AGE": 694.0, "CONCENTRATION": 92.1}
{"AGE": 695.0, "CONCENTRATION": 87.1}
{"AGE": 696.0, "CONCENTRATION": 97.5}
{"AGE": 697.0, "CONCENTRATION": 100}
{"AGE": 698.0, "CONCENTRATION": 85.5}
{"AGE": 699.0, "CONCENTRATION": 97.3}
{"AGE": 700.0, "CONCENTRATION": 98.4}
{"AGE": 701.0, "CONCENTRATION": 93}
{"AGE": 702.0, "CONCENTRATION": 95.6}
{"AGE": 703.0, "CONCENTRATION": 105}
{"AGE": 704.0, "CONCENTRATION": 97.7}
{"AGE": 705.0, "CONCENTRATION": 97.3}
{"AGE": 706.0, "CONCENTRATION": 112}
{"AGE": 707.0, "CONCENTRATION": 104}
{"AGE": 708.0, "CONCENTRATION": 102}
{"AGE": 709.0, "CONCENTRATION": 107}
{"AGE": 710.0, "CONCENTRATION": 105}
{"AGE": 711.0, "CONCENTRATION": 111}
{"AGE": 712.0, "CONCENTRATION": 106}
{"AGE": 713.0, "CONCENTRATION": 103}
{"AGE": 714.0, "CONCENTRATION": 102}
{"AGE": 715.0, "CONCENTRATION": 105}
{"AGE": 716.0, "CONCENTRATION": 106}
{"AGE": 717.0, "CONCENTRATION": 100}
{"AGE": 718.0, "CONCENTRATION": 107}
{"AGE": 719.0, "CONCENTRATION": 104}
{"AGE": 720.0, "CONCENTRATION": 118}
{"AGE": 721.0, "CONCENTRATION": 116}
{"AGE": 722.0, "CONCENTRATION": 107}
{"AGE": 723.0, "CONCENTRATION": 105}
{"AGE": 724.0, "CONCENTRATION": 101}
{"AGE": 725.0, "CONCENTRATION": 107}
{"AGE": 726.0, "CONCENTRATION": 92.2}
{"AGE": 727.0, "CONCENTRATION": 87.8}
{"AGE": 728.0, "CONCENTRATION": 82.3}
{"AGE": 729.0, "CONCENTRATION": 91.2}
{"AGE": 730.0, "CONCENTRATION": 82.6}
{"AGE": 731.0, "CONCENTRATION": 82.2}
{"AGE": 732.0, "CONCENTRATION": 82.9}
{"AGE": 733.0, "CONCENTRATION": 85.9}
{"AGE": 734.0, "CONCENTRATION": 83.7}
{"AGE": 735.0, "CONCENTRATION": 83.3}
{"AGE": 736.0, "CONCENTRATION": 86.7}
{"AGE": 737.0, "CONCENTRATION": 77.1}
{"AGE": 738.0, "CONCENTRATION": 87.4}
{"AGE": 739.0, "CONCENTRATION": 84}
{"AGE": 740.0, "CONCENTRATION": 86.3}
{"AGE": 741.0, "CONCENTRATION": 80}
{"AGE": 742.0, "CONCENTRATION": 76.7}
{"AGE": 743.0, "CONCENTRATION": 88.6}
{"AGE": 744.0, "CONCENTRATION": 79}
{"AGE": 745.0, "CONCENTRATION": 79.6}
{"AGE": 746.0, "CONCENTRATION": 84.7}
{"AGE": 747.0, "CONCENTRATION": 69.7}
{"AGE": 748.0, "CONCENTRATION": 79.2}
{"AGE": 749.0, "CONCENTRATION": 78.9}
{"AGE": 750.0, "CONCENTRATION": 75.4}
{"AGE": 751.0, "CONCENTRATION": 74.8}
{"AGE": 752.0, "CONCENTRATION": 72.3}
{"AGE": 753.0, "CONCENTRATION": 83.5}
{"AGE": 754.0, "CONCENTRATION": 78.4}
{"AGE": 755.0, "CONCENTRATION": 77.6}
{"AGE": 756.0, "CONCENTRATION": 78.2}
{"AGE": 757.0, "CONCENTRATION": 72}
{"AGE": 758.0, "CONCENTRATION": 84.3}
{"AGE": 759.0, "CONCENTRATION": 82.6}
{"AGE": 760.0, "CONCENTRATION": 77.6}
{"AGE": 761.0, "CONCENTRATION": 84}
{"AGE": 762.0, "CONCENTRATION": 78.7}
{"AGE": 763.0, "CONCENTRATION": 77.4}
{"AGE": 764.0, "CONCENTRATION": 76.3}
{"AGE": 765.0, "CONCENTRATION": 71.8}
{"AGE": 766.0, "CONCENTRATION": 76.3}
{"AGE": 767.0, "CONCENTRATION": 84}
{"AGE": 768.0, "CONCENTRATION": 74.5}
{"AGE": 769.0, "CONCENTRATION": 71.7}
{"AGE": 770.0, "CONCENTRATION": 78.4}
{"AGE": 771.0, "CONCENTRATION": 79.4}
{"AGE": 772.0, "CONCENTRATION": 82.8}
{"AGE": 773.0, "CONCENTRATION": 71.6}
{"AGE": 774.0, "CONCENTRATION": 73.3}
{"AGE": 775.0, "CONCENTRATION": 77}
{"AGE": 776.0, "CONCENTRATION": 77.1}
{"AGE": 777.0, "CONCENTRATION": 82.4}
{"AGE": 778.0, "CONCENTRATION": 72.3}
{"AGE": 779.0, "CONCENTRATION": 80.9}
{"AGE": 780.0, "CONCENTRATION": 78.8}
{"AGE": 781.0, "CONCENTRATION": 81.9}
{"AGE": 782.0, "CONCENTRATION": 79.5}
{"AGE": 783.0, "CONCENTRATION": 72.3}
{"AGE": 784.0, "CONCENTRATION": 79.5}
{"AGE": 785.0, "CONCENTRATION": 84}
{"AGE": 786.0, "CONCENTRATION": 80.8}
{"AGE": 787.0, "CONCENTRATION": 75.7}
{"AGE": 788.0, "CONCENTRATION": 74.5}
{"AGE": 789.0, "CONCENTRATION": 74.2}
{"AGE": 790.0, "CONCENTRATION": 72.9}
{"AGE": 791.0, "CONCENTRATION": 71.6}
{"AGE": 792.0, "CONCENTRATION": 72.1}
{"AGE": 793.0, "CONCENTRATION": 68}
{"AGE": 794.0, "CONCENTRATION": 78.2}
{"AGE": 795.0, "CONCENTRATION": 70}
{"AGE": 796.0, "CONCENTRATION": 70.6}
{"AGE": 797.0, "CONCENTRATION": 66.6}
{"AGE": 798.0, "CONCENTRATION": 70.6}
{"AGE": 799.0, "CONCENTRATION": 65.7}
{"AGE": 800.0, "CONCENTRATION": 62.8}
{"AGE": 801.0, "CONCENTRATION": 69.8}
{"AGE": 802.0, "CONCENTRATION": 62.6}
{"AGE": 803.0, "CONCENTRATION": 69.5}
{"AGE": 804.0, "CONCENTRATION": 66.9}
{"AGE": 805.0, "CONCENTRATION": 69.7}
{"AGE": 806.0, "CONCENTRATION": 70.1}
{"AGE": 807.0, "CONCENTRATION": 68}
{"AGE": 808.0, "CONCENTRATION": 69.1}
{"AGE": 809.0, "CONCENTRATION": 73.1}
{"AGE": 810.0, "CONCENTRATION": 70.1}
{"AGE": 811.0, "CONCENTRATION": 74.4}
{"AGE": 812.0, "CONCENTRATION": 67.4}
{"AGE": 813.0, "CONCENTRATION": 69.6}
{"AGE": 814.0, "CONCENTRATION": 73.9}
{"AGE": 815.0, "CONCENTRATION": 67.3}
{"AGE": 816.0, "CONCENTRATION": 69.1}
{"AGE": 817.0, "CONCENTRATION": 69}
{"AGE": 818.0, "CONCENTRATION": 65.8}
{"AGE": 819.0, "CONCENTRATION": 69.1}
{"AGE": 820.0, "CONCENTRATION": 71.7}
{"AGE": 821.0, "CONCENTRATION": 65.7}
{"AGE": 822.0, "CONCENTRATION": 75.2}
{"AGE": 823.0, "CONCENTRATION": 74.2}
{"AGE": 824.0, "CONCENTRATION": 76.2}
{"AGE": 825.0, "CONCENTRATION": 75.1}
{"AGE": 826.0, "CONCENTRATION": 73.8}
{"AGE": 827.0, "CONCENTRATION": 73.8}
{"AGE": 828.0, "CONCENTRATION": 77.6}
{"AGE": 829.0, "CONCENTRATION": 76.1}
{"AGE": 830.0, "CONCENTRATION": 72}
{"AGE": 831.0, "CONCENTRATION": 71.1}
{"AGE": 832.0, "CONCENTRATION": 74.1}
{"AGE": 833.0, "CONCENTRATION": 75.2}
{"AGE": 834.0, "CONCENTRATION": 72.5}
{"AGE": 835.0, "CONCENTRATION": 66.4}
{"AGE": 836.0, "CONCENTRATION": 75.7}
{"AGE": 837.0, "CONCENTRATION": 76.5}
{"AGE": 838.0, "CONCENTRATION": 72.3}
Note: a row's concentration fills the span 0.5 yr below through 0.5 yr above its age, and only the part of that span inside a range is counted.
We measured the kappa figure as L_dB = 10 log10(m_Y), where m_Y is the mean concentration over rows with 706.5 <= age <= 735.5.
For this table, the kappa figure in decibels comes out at 20.0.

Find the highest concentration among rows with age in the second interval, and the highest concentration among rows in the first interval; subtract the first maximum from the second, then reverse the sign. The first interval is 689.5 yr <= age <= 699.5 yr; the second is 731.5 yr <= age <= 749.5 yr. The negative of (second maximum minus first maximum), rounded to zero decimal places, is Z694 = 11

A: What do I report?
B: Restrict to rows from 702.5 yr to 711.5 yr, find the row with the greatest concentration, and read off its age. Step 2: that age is 706.0 yr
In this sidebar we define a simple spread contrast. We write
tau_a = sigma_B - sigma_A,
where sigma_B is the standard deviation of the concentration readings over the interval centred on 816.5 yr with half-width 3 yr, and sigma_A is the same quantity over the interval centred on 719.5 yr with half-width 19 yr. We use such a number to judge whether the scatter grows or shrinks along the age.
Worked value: -8.1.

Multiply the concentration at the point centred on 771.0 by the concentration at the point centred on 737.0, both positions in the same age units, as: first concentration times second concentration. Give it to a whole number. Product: 6122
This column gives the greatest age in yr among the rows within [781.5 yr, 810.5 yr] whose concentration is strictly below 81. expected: 810.0 yr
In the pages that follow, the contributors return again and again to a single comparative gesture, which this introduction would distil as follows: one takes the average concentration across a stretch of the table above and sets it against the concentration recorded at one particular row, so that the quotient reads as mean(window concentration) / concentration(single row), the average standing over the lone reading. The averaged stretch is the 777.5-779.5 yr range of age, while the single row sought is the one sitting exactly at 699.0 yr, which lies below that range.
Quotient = 0.79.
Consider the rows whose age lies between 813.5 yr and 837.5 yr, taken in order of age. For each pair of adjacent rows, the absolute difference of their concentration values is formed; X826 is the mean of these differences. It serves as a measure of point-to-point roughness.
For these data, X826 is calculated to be 3.1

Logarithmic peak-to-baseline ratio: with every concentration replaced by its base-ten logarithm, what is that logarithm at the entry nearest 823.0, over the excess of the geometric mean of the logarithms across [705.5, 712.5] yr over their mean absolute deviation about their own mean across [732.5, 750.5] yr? 0.933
